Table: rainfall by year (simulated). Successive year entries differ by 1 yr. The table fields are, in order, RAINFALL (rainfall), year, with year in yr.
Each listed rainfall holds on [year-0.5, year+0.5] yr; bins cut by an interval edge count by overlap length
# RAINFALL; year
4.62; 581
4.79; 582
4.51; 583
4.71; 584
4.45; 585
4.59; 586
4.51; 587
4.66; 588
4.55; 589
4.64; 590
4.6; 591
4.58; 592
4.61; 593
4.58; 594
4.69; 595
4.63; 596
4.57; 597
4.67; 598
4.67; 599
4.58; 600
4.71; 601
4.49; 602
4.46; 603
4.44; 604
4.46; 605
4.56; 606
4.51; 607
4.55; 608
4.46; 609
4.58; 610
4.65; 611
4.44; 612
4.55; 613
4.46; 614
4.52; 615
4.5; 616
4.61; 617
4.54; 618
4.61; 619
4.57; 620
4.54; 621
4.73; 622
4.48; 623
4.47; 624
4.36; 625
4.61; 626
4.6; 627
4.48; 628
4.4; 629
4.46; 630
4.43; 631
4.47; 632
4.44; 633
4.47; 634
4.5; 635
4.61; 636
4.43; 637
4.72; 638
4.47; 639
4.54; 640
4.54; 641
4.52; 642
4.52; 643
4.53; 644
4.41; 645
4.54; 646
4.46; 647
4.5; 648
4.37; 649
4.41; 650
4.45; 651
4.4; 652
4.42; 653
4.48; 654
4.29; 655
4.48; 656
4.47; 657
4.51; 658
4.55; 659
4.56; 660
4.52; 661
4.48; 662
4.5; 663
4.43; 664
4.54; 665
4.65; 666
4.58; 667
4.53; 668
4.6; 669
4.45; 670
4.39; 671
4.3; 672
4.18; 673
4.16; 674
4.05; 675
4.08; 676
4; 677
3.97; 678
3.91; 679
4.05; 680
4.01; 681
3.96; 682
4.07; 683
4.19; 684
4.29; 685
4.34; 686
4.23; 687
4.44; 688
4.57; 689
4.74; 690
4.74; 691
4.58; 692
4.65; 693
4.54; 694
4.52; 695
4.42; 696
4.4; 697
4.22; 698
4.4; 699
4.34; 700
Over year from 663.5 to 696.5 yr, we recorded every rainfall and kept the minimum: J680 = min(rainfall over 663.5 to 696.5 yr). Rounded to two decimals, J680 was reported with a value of 3.91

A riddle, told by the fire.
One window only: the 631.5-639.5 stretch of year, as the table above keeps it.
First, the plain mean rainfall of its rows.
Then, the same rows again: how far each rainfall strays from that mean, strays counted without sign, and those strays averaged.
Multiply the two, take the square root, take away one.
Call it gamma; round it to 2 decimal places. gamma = -0.42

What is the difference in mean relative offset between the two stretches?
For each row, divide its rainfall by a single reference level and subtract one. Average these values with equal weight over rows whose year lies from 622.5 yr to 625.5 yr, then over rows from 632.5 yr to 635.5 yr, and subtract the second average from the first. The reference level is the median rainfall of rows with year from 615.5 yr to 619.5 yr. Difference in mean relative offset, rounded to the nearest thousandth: -0.007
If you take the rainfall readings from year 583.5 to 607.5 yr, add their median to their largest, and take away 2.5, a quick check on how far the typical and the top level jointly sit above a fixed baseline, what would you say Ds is 6.79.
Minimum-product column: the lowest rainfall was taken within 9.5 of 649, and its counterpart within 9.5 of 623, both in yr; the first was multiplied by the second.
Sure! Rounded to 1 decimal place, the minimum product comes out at 18.7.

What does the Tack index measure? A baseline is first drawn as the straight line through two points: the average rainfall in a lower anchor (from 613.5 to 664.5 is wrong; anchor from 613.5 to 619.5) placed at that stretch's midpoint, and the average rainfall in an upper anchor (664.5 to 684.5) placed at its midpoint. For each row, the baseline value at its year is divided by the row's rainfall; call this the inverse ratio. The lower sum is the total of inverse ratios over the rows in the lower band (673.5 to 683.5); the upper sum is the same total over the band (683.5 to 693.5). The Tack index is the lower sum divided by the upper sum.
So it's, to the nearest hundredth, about 1.12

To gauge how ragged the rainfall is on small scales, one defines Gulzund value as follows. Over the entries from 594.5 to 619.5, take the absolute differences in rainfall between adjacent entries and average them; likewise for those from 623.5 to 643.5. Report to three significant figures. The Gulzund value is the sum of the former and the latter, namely 0.171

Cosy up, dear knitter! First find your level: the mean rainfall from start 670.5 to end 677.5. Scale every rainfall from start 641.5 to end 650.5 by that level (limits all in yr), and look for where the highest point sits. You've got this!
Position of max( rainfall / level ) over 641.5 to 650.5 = 646 yr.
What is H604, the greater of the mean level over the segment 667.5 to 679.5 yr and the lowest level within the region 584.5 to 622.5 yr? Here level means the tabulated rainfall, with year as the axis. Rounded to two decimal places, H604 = 4.44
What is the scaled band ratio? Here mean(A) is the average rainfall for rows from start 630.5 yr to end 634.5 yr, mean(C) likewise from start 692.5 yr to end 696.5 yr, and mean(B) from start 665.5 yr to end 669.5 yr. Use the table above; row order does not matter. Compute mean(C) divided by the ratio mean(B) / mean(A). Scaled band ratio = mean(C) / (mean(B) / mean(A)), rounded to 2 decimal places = 4.40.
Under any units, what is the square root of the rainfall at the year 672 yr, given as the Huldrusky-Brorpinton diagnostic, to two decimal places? 2.07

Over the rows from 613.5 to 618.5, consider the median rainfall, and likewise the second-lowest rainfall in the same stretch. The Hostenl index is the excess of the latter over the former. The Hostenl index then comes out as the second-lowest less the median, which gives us -0.020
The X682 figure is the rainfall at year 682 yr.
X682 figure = 3.96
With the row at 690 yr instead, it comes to 4.74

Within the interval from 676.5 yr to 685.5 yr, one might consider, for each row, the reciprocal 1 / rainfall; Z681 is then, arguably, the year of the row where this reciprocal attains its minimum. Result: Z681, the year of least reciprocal 685 yr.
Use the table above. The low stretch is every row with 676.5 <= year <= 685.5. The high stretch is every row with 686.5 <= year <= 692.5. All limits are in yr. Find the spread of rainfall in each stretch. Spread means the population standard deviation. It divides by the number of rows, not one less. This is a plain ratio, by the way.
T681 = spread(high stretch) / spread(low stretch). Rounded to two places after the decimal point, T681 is 1.56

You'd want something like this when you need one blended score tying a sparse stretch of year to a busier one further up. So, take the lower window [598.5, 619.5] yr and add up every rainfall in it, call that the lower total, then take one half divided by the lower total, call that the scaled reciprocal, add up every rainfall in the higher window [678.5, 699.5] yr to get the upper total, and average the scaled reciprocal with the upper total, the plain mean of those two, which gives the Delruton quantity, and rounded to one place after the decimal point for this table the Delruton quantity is 45.6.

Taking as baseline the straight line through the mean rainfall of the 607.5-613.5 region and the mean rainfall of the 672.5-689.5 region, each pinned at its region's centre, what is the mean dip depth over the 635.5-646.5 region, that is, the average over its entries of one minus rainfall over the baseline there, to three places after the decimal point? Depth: -0.037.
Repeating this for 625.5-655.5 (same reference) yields -0.025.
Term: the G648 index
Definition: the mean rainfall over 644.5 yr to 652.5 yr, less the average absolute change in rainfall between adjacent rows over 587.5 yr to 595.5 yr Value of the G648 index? 4.38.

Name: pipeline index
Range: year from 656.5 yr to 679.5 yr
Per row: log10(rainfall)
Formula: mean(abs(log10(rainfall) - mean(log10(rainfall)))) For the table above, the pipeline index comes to 0.0201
